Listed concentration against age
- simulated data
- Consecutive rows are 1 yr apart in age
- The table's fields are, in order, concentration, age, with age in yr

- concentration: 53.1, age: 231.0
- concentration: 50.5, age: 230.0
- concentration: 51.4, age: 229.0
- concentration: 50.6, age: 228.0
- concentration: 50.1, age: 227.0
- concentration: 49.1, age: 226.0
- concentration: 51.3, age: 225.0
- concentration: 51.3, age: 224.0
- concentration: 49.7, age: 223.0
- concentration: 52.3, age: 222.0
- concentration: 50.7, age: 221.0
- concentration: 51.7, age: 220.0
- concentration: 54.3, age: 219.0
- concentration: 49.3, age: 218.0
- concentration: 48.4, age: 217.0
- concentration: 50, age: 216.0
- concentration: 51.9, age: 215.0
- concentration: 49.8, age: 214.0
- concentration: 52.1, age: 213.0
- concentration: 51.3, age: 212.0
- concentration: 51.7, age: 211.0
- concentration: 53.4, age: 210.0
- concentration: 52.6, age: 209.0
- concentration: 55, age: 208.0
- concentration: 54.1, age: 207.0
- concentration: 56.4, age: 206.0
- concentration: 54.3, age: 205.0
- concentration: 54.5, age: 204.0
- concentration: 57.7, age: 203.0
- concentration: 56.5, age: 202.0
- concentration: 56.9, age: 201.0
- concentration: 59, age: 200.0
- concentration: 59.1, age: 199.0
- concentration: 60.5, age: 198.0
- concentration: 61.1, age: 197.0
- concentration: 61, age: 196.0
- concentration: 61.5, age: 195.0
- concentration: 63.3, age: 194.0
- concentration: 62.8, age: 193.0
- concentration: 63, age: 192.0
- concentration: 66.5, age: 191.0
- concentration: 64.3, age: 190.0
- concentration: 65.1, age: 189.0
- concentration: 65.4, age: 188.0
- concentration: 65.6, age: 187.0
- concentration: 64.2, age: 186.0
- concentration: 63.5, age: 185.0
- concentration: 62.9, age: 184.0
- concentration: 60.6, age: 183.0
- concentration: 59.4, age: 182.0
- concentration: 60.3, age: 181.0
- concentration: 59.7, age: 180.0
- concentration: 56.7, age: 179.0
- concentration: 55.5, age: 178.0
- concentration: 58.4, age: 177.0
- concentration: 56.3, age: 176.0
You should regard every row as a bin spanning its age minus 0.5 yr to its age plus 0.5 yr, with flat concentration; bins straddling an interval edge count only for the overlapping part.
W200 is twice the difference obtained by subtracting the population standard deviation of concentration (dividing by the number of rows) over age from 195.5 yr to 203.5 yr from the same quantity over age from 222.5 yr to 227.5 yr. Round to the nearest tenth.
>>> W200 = -1.6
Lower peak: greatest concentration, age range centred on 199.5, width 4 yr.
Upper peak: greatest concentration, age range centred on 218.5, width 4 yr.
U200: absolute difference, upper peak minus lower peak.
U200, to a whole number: 6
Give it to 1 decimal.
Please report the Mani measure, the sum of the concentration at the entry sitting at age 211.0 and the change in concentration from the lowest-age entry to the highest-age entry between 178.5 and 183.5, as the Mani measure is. 55.6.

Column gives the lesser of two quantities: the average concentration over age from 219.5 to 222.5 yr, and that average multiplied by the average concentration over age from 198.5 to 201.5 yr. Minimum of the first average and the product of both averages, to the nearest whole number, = 52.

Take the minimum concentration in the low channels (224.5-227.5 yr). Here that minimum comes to 49.1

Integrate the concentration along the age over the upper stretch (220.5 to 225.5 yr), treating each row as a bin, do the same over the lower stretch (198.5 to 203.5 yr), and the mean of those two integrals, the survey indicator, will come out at 272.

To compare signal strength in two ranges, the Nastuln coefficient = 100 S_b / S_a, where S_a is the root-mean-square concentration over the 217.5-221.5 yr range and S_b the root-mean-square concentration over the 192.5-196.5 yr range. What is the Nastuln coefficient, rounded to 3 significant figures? 121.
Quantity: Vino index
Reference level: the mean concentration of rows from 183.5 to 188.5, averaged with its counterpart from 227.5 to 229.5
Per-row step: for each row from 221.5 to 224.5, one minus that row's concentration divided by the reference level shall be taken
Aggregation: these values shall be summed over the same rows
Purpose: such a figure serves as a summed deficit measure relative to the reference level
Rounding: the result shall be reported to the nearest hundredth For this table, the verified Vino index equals 0.34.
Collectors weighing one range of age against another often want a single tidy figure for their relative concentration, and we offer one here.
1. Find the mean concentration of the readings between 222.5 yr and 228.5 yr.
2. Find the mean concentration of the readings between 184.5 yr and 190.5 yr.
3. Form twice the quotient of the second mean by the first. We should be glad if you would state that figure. 2.57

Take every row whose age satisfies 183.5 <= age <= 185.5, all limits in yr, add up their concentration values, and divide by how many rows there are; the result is 63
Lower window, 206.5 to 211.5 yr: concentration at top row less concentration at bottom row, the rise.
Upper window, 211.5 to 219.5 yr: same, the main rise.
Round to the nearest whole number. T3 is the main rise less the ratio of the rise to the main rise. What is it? 4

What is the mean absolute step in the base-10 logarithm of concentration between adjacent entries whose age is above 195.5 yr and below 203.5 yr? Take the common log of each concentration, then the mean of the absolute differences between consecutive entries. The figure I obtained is 0.0063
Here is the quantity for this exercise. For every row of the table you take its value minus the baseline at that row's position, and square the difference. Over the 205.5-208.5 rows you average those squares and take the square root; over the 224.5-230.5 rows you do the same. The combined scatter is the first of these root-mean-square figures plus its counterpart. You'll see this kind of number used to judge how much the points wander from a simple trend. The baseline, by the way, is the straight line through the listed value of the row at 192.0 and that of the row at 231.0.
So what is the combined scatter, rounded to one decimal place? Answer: 7.7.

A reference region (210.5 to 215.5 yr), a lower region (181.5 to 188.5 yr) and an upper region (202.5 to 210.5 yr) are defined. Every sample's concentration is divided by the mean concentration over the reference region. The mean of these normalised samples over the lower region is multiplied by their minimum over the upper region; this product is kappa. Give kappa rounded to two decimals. 1.26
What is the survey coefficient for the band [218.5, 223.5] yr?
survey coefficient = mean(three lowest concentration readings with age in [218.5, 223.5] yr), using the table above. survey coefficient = 51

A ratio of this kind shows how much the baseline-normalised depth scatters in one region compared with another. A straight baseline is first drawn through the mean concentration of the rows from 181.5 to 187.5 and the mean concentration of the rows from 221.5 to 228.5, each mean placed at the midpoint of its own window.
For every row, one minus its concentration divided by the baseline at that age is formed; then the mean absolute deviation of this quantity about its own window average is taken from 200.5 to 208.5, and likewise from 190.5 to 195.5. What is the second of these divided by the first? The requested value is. 1.17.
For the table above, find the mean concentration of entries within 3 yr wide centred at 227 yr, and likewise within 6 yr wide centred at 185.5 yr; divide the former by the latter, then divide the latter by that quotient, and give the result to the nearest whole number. 81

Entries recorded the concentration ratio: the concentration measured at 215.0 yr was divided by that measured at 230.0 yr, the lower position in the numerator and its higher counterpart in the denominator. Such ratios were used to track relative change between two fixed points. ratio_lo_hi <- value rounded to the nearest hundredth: 1.03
